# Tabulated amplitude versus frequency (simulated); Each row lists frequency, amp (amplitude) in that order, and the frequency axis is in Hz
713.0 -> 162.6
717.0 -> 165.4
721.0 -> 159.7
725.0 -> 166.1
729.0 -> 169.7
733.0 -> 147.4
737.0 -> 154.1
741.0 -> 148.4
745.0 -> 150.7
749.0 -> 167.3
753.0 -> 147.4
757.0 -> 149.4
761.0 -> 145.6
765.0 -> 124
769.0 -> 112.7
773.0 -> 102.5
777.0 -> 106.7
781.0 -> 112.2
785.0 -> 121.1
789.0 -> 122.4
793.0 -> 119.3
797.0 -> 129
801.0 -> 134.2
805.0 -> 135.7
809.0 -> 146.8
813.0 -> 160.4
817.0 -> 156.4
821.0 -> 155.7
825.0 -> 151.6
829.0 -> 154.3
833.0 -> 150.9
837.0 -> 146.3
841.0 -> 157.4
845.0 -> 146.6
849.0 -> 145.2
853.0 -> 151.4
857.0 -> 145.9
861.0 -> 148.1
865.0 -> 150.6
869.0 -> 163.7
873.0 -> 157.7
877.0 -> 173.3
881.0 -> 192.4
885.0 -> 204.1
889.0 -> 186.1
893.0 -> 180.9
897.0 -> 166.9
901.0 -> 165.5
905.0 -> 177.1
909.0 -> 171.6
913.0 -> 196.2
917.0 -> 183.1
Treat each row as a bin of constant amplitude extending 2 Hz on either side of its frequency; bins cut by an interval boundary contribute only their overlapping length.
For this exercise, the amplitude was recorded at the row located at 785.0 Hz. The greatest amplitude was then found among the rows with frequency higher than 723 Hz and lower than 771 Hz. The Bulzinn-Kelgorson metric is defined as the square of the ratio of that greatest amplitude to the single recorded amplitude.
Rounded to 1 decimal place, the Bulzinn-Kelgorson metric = 2.0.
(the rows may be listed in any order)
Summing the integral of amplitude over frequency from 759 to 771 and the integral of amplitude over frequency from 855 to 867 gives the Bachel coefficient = 3308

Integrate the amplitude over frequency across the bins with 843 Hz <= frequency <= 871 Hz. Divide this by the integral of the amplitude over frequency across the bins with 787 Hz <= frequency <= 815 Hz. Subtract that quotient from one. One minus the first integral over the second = -0.11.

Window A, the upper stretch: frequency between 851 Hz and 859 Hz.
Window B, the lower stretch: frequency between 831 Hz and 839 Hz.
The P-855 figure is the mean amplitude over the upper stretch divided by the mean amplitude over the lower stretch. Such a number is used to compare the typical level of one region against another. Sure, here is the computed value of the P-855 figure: 1.00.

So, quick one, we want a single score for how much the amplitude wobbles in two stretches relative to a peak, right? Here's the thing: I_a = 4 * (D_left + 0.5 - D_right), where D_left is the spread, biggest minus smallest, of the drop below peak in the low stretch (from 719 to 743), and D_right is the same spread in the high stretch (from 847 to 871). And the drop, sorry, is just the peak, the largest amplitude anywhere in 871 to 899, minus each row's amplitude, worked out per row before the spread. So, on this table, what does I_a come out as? 17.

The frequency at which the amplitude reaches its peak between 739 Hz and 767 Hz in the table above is 749.0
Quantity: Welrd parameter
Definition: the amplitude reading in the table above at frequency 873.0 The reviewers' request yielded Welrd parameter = 157.7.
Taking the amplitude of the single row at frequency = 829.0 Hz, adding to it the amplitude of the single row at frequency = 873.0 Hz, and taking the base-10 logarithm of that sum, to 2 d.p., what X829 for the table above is 2.49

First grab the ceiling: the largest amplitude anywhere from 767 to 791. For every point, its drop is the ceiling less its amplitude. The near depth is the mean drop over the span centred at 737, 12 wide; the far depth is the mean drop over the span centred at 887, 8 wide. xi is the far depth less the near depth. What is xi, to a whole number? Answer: -45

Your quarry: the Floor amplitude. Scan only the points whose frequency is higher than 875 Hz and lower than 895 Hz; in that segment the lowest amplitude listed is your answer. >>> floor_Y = 173.3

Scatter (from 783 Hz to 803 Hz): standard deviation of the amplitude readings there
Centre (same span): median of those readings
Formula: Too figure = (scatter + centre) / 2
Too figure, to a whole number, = 64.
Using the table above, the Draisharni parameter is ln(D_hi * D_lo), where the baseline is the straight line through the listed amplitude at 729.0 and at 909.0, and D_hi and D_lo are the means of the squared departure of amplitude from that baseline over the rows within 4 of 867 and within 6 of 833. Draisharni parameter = 11.5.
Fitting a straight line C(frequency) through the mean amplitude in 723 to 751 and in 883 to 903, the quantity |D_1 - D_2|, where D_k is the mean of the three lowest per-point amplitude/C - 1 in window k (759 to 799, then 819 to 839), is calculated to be 0.22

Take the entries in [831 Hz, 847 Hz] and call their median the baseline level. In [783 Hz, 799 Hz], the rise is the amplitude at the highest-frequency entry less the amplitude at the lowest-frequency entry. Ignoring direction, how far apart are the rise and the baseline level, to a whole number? 141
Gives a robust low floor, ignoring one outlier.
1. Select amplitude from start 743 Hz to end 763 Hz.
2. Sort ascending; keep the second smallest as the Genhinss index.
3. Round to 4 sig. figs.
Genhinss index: 147.4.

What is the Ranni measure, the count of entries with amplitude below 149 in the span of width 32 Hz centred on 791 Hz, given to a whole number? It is 8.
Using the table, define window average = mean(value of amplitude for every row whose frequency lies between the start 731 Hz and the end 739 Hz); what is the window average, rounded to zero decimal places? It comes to 151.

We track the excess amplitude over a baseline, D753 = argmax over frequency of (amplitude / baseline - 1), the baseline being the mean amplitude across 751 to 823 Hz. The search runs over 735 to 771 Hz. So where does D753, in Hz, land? 749.0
